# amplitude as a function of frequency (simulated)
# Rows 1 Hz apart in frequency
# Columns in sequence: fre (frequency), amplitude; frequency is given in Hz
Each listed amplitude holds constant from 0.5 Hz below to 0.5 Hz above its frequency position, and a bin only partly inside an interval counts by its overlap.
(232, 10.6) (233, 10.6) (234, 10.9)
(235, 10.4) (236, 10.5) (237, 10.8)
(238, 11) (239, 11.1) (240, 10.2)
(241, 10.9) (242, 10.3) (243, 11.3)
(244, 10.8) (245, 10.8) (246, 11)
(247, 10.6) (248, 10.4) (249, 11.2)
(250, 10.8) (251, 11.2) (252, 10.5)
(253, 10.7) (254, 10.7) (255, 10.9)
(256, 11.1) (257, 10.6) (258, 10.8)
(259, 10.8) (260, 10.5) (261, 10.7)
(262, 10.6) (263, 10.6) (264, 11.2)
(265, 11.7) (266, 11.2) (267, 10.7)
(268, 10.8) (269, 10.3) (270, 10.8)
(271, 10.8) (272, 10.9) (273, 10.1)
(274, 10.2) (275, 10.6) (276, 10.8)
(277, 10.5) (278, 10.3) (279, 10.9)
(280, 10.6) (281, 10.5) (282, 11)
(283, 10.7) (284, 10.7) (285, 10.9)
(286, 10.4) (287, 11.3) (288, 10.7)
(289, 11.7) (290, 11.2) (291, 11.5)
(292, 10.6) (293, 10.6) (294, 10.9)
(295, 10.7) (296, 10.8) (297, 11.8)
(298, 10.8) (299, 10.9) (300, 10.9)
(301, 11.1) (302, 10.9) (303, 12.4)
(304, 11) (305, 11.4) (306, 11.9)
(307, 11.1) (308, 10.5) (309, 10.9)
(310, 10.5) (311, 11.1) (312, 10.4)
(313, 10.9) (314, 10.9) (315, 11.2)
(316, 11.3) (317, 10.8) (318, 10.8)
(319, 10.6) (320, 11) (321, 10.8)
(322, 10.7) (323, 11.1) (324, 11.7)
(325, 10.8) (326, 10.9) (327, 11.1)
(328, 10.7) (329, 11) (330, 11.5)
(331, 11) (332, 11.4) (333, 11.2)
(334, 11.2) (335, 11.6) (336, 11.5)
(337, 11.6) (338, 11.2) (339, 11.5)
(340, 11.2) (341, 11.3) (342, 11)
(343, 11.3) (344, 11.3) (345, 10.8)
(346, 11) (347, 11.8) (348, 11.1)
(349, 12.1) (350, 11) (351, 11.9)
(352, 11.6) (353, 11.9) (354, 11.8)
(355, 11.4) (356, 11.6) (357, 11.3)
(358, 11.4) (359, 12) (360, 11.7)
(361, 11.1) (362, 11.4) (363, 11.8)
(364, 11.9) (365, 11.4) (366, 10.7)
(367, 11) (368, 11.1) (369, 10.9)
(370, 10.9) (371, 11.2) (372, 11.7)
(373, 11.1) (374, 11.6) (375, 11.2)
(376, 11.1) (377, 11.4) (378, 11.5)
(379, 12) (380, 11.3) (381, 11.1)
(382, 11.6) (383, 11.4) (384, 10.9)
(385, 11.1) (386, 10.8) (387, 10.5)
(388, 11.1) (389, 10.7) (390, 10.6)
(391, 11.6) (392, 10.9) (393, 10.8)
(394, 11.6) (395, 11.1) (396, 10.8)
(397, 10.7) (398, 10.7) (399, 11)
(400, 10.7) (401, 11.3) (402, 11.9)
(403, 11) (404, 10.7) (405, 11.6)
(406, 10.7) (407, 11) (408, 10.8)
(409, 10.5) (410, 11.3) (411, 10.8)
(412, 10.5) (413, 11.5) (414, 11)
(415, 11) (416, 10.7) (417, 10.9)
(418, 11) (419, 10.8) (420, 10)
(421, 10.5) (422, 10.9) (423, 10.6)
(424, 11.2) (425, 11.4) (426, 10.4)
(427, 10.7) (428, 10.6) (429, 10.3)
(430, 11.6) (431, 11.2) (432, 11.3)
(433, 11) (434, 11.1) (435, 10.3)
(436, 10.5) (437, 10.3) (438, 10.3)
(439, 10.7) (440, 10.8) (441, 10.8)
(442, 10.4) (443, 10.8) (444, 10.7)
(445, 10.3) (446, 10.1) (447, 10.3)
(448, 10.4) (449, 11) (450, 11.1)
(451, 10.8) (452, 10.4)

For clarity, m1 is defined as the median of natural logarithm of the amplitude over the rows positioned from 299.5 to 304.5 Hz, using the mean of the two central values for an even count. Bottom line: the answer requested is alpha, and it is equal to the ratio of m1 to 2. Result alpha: 1.20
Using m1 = 2.398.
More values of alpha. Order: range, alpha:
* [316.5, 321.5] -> 1.19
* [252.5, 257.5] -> 1.19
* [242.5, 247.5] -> 1.19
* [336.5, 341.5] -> 1.21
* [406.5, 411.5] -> 1.19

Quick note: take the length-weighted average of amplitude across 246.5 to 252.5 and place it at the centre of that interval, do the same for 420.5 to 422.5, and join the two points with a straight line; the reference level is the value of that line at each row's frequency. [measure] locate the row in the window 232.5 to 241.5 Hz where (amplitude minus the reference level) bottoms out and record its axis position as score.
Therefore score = 240 Hz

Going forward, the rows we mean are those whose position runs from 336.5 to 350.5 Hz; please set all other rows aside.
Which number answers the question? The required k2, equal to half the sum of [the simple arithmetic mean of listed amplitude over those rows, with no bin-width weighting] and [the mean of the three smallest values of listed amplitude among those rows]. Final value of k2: 11.1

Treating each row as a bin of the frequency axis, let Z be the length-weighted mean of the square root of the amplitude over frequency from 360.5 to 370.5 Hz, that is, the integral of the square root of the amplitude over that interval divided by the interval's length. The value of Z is 3.35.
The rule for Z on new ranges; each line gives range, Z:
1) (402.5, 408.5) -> 3.31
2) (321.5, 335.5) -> 3.34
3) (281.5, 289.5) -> 3.30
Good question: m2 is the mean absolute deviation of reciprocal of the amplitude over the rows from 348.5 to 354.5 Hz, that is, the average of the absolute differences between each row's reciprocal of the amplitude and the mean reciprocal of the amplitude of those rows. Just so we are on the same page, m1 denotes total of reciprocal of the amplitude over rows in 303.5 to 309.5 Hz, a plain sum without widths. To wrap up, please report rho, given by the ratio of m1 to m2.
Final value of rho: 259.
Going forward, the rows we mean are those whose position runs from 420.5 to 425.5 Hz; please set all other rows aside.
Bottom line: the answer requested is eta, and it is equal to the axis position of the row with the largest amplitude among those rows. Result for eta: 425 Hz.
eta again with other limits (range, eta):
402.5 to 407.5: 405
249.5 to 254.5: 251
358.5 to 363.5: 359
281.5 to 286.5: 282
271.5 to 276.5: 272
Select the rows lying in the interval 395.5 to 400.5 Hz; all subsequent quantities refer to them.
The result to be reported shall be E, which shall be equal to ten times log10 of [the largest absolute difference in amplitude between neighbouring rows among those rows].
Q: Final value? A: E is -5.2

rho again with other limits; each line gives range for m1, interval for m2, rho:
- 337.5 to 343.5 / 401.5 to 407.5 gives 170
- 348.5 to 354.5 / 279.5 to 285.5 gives 412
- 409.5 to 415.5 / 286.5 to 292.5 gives 193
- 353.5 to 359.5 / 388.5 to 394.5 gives 171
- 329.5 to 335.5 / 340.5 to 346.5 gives 357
